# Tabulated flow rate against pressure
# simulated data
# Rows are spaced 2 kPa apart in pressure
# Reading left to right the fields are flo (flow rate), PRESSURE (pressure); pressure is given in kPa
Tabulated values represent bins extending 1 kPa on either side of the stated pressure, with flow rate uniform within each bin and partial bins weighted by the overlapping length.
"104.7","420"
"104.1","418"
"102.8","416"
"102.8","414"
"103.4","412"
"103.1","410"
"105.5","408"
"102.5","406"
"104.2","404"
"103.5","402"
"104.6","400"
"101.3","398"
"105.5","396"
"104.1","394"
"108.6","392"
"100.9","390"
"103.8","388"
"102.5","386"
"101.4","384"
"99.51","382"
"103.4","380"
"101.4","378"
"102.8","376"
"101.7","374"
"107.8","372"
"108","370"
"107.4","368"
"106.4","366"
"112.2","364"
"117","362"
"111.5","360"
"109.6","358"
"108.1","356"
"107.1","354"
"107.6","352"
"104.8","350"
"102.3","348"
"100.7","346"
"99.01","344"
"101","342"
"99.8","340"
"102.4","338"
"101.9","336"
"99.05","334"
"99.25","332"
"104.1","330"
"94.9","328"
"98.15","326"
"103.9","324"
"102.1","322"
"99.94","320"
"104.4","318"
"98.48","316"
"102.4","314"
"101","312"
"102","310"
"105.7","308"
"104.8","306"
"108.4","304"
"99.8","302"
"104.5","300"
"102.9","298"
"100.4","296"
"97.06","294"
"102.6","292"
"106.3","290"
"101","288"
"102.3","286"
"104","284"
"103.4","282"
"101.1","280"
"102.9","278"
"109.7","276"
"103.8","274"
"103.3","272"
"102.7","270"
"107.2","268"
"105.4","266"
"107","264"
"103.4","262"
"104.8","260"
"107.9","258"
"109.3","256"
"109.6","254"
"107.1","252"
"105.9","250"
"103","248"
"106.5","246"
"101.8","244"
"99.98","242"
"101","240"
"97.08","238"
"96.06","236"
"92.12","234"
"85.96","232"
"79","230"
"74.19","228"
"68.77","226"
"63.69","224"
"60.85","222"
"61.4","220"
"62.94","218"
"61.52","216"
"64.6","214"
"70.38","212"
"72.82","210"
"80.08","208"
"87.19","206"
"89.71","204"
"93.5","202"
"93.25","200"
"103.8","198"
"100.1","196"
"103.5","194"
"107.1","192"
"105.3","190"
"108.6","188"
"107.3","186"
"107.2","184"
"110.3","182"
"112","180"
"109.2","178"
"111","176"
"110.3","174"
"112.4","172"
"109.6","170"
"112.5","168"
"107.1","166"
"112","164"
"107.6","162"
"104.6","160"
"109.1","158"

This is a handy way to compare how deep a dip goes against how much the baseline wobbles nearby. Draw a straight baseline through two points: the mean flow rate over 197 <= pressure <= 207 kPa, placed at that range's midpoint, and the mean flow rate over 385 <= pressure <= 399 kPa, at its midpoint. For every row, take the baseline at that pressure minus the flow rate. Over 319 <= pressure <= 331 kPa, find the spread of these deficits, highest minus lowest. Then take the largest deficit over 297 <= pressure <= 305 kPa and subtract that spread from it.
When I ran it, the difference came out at -10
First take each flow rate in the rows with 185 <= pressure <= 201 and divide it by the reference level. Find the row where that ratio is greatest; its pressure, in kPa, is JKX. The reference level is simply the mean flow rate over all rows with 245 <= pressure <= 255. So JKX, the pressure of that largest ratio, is 188 kPa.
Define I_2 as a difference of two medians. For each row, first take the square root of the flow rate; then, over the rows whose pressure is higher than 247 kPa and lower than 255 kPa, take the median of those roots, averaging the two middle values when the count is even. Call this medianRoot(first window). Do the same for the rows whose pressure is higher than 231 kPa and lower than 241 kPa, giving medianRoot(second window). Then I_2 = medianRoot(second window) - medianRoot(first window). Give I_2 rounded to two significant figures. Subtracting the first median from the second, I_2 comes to -0.52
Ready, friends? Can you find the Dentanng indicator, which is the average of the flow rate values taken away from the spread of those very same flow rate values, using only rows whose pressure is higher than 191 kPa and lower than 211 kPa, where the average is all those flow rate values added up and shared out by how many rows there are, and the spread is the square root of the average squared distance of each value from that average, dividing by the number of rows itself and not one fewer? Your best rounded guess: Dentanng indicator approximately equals -83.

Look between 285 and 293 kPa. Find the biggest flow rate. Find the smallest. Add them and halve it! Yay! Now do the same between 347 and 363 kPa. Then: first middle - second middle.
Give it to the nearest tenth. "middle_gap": -6.0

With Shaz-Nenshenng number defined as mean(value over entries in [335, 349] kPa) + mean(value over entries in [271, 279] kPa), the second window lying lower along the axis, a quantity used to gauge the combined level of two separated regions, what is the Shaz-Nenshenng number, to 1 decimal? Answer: 205.9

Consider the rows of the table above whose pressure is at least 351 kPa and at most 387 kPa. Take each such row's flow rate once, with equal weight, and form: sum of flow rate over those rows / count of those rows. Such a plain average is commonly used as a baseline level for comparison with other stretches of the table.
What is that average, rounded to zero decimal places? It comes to 106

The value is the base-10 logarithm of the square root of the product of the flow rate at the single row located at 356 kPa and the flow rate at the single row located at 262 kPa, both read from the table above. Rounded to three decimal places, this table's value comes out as 2.024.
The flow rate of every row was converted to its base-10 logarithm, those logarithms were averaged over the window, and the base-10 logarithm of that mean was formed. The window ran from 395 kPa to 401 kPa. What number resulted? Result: 0.3045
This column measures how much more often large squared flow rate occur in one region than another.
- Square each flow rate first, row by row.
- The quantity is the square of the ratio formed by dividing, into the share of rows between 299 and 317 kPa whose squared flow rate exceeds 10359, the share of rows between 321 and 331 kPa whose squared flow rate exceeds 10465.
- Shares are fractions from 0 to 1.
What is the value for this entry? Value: 3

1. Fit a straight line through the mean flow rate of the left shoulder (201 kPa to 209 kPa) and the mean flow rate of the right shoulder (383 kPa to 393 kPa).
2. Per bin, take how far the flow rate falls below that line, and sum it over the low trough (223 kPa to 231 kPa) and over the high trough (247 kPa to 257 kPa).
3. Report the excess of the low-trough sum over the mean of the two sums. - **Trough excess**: 74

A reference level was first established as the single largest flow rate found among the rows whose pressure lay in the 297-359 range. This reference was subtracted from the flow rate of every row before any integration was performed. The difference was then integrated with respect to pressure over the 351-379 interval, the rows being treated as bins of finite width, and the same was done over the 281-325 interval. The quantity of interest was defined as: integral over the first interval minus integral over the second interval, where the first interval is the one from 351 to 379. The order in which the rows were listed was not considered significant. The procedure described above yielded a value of 256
